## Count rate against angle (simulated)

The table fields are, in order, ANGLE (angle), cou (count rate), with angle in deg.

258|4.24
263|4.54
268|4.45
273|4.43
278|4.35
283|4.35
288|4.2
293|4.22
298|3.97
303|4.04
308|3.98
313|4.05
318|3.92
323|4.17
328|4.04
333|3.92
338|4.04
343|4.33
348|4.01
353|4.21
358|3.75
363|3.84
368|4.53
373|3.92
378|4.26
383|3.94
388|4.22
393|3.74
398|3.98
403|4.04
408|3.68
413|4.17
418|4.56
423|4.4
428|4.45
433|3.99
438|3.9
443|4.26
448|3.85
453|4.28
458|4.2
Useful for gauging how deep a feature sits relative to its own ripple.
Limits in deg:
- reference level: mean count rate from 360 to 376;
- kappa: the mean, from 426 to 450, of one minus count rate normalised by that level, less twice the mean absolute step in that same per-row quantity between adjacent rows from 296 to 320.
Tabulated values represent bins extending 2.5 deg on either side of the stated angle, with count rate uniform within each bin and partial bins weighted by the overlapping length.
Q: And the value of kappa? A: -0.039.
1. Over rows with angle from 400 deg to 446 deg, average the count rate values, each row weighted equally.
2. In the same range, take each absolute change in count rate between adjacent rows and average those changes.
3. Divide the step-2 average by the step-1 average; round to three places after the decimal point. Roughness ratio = 0.071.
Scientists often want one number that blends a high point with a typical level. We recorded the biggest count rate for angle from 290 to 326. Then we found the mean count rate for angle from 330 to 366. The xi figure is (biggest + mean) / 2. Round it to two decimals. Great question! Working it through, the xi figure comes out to 4.12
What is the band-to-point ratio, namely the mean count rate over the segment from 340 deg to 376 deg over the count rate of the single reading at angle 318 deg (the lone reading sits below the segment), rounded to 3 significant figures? 1.04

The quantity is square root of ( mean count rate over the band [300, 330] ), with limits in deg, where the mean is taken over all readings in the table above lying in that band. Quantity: 2.01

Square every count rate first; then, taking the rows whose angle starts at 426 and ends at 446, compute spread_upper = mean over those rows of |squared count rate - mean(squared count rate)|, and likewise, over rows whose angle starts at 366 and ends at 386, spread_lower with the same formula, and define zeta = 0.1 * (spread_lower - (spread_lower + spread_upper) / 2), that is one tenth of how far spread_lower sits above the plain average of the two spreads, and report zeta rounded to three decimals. 0.012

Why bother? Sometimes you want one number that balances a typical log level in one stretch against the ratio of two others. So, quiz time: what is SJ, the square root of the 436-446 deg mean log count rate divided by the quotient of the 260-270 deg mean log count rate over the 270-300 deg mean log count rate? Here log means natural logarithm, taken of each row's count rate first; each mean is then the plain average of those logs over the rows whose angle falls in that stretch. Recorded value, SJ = 1.16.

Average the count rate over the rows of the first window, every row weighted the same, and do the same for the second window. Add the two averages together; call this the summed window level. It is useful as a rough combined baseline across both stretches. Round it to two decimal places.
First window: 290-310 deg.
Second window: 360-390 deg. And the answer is 8.17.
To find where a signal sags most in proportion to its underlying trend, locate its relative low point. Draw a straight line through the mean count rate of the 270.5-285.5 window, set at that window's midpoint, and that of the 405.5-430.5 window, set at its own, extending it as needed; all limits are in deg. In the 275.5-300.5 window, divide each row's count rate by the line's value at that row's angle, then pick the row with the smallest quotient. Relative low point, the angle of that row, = 298 deg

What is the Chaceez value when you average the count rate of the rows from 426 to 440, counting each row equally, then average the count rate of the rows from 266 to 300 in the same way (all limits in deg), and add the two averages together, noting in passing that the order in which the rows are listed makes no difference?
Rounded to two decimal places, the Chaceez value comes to 8.39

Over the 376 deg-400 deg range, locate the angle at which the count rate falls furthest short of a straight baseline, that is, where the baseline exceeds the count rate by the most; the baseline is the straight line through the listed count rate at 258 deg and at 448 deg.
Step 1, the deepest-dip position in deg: 393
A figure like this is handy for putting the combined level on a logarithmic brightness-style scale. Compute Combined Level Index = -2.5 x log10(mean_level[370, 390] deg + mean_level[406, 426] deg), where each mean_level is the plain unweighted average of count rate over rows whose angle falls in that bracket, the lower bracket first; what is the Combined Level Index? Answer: -2.30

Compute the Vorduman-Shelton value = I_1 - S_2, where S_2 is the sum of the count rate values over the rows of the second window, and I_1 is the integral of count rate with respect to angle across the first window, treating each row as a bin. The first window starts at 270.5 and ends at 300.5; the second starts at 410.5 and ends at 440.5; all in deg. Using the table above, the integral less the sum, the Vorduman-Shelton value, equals 102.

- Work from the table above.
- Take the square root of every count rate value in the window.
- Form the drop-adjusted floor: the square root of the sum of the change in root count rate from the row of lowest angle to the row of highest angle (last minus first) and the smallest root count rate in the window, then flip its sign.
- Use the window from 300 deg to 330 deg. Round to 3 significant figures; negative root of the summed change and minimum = -1.41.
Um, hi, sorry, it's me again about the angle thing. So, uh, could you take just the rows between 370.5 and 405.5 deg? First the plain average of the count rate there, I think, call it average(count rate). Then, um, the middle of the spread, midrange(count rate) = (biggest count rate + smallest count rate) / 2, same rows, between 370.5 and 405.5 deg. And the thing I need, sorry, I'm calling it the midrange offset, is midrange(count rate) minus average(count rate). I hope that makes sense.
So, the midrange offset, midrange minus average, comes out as -0.014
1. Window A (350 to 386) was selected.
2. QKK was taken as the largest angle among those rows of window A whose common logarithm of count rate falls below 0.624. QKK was 383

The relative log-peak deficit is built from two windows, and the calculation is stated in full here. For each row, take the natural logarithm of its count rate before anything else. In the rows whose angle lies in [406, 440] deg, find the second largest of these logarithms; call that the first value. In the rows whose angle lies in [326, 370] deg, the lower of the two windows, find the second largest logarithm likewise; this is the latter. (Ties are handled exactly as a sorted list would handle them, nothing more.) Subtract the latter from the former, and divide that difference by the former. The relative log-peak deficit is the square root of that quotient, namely 0.14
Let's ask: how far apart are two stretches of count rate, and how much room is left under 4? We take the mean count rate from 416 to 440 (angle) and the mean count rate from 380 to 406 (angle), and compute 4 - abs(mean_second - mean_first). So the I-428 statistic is 3.72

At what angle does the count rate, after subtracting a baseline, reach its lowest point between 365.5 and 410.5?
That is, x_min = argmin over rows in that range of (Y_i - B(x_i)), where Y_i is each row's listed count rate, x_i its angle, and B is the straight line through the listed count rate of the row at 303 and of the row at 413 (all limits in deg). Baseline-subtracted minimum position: 408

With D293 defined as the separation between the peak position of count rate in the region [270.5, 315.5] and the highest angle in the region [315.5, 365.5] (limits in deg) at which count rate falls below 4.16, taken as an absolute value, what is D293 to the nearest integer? 90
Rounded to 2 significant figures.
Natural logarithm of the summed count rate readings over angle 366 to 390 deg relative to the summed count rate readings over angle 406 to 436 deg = -0.19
